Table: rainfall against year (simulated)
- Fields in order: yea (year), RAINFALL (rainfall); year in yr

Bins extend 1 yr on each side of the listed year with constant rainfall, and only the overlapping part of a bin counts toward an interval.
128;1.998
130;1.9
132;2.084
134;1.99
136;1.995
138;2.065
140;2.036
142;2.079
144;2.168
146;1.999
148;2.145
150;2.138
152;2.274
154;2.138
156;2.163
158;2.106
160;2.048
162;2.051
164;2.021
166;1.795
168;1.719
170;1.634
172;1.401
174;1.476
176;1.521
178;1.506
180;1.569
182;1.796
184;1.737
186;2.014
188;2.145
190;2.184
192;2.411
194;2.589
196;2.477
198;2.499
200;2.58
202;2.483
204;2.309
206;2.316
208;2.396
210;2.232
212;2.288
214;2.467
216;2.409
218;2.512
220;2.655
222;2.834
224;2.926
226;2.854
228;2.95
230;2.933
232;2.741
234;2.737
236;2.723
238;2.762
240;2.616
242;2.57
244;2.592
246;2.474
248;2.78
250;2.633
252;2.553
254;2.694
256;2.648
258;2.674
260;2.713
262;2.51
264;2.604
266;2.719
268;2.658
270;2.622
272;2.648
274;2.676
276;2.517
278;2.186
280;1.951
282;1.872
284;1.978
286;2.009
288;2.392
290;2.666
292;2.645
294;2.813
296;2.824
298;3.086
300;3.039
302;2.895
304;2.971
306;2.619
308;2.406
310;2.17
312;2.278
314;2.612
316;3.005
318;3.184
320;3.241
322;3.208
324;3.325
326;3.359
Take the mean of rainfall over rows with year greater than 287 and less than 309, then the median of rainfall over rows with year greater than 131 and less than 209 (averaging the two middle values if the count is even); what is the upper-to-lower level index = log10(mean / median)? 0.123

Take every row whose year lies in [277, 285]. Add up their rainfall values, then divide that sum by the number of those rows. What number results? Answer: 2.00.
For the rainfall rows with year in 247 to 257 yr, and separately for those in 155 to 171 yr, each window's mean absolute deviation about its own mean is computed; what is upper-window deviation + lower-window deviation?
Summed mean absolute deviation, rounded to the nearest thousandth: 0.230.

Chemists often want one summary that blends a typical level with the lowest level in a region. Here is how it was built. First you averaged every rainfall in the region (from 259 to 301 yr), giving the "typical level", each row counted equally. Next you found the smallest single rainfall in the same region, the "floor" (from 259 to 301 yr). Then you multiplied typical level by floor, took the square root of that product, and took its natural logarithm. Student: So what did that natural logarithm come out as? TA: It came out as 0.78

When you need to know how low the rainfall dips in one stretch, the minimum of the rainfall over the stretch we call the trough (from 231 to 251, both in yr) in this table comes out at 2.474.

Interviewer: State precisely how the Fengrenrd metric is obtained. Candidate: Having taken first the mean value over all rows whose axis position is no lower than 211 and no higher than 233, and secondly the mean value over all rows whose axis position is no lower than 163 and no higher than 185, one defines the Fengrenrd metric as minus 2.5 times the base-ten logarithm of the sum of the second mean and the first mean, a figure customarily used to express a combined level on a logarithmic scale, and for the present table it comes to -1.59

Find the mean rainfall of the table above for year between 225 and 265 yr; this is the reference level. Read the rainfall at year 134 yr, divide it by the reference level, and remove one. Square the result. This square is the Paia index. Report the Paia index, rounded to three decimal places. 0.067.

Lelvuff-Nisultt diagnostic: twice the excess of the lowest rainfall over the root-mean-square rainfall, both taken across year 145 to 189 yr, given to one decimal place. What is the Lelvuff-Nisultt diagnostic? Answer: -1.0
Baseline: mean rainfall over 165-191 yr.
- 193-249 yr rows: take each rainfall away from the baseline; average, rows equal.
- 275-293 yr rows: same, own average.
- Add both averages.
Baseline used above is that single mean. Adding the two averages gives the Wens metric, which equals -1.4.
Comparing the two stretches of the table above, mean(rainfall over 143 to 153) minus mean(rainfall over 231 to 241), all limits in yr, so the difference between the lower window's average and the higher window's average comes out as -0.6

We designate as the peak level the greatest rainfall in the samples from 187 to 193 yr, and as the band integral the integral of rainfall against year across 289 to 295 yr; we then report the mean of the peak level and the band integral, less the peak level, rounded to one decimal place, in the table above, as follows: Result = 6.9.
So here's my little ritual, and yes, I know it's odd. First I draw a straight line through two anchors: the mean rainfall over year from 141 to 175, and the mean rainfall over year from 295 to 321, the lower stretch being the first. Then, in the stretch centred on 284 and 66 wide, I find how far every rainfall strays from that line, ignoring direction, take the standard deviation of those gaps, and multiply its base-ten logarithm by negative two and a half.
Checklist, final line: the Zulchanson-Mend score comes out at 1.6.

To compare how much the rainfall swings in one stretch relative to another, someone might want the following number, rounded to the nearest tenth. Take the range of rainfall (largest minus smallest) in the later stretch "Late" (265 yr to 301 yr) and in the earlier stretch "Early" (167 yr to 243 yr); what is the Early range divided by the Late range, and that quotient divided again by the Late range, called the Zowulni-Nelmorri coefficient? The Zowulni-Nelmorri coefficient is 1.1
